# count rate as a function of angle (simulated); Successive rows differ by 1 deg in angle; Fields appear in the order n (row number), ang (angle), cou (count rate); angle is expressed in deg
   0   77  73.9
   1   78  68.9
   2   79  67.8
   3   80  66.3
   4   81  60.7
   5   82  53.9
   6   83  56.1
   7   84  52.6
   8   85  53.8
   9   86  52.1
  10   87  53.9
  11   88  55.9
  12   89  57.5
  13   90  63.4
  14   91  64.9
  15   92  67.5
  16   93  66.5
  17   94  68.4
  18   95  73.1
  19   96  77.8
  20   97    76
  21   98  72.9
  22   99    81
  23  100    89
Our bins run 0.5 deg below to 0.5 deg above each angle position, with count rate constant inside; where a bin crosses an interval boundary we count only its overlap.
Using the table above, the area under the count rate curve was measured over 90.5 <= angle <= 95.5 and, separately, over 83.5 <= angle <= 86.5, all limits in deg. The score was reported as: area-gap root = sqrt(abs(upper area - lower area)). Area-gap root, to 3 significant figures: 13.5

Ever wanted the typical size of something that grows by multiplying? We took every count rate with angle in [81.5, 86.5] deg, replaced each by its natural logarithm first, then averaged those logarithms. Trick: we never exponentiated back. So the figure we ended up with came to 3.98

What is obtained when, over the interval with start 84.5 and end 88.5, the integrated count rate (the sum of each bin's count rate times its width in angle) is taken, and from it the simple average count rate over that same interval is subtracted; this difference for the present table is 162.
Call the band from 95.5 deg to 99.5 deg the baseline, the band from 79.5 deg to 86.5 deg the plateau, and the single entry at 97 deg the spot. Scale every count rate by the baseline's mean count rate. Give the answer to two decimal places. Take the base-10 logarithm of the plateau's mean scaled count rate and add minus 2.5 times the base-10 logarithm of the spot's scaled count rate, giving -0.12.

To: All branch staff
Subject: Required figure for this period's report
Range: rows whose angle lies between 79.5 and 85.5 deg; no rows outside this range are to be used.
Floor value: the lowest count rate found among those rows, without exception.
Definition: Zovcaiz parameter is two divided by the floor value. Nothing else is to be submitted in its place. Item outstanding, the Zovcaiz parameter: 0.0380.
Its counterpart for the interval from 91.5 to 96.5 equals 0.0301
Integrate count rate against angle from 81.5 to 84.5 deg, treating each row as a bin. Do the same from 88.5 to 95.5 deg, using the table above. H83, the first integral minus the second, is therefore -299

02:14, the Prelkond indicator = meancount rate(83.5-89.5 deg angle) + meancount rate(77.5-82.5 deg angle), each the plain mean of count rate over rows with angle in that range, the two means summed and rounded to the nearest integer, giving 118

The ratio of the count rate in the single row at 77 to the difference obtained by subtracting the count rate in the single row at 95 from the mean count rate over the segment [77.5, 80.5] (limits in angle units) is -14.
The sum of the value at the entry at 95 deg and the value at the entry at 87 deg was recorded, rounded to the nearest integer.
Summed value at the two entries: 127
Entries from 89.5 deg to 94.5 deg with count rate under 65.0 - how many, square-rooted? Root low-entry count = 1.4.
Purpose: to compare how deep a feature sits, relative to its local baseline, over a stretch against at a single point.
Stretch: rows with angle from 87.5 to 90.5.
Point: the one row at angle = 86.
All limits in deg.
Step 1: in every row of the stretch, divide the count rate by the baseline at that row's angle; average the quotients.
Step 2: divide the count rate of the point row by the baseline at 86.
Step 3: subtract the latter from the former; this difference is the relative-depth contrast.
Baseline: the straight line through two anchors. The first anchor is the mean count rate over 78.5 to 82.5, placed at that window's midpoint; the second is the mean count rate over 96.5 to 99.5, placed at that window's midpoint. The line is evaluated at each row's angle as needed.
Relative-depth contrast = 0.07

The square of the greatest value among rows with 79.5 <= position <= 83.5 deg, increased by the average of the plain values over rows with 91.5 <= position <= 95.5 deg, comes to 4465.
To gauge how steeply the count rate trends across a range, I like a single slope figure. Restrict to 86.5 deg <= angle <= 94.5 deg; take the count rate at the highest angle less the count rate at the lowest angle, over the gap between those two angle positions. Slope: 2.1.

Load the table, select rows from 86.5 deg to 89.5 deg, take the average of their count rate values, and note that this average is 56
